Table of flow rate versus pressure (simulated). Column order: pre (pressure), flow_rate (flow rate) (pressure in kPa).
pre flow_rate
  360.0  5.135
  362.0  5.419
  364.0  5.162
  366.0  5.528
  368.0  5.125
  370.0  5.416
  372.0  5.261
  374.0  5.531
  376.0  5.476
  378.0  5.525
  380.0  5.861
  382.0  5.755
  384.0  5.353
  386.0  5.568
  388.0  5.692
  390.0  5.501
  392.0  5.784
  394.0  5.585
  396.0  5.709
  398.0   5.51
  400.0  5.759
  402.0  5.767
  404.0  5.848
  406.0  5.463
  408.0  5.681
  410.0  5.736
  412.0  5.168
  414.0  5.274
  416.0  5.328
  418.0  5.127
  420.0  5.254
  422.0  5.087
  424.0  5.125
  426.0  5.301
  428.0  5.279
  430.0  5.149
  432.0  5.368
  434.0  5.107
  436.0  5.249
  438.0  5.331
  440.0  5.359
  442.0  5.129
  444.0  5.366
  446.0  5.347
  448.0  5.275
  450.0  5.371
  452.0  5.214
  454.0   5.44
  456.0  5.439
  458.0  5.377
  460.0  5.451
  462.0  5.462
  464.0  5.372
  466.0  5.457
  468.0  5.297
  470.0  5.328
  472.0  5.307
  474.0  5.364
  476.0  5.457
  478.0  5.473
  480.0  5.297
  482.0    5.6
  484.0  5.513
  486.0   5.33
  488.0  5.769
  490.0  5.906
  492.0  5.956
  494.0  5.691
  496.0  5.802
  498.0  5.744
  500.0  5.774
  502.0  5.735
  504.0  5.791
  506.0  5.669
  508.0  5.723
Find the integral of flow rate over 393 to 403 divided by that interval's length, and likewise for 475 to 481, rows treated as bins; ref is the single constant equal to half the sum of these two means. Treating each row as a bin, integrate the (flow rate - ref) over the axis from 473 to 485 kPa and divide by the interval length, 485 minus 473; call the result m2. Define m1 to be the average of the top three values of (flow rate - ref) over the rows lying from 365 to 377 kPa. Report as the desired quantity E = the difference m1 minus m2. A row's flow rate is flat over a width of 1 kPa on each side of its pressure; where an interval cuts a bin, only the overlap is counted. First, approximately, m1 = -0.03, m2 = -0.1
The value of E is 0.1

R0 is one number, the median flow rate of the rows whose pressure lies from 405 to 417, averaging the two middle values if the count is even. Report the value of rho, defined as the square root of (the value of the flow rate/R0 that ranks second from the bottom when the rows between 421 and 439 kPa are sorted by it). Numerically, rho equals 0.97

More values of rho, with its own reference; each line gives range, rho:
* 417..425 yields 0.97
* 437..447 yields 0.99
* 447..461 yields 0.99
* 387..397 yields 1.02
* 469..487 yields 0.99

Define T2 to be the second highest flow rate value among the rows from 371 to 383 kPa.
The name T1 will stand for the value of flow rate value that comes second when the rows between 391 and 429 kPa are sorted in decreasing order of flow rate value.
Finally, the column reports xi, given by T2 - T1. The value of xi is 0.0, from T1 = 5.784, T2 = 5.755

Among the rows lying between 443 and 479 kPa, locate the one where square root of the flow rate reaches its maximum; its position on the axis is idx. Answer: 478.0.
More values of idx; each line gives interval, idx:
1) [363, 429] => 380.0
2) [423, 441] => 432.0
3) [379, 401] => 380.0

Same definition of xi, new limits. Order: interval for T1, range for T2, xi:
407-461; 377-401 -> 0.1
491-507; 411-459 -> -0.4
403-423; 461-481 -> -0.3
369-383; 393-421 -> 0.0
